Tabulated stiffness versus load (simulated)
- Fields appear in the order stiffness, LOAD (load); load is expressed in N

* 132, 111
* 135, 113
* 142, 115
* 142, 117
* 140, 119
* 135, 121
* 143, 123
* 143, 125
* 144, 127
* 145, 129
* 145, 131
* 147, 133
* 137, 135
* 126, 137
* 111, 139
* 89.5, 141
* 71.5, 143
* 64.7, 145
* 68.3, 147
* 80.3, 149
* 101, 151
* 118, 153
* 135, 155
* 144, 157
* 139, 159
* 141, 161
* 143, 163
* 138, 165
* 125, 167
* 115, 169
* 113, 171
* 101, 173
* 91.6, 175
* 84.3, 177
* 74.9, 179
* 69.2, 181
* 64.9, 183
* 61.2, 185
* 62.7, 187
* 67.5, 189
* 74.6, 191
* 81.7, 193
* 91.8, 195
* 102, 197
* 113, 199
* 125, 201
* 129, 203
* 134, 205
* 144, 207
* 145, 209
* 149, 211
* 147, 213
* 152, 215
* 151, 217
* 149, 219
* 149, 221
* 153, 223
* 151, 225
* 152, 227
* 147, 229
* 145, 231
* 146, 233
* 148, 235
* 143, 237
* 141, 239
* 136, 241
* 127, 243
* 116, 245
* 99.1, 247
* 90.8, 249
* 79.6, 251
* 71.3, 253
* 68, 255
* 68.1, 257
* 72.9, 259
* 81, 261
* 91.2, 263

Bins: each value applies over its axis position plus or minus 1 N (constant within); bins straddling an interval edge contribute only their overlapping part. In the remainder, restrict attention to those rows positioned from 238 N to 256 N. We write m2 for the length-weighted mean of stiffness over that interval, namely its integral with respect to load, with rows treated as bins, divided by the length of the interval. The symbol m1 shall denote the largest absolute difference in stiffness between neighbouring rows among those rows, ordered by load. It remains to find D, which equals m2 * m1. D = 1744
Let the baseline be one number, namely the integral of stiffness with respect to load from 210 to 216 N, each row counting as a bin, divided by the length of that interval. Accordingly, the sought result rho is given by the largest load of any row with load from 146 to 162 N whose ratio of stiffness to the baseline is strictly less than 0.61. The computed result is 149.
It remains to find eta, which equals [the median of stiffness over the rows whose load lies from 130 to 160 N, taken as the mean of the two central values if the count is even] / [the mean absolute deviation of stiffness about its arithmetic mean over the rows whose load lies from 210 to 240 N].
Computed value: 43.4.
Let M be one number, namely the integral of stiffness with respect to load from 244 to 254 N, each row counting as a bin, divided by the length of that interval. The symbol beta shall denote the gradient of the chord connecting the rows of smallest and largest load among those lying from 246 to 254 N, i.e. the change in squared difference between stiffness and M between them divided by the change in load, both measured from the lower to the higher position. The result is 57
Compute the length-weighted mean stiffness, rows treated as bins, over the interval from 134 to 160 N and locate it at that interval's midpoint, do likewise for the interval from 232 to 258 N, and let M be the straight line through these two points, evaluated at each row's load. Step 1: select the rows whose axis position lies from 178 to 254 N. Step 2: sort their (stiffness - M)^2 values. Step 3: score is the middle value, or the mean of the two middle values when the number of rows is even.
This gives 1271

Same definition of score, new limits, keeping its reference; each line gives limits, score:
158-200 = 946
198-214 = 936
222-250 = 1165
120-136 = 1427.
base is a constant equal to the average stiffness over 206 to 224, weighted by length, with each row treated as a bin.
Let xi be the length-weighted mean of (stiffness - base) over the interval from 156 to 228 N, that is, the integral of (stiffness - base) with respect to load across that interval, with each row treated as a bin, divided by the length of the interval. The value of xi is -31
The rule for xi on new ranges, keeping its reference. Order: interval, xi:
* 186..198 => -69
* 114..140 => -10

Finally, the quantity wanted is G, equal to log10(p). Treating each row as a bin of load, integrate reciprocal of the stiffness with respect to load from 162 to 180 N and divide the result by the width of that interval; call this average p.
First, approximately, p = 0.0095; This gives -2.02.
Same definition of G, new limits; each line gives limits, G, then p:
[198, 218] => -2.14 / 0.0073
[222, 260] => -2.03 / 0.0093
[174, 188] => -1.85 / 0.0140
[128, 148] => -2.00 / 0.0100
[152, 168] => -2.13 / 0.0074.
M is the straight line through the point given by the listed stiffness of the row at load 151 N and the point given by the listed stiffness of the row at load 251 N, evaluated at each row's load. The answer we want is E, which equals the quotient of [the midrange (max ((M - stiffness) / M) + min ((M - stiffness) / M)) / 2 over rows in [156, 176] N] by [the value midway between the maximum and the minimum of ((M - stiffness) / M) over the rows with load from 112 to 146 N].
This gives 11.8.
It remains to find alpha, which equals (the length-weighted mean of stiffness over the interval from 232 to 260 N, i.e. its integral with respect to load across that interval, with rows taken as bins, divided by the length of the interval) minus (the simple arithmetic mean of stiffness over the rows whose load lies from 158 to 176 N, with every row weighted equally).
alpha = -15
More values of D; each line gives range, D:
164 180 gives 1370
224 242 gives 727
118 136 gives 1421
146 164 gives 2460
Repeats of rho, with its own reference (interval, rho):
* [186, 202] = 193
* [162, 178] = 177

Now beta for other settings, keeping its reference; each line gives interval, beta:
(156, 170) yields -184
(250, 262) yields -3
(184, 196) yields -91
